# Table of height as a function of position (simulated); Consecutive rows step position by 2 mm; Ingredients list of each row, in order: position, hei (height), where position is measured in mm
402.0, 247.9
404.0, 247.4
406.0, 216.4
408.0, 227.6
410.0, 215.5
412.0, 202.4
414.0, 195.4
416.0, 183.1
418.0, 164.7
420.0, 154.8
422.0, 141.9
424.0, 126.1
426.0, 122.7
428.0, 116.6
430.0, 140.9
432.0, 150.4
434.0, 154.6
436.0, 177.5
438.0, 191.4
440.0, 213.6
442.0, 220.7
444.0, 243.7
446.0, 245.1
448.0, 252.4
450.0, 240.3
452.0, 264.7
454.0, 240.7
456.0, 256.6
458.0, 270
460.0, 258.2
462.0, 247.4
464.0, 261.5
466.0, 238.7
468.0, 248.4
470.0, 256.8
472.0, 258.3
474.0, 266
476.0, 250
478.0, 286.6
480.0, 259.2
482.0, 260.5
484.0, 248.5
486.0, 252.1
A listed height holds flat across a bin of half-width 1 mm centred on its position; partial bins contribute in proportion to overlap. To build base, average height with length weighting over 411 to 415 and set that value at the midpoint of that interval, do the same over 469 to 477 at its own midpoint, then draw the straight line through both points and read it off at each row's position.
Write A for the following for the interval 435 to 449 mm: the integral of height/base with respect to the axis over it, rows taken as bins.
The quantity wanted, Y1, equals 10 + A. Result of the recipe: 23.6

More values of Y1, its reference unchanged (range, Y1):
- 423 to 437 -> 19.2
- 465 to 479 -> 24.1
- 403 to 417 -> 25.2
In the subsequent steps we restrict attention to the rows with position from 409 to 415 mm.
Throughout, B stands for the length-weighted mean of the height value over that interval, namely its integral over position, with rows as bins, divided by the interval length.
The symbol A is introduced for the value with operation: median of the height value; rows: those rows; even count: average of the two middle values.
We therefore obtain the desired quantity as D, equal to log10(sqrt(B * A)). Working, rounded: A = 202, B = 204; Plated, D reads 2.31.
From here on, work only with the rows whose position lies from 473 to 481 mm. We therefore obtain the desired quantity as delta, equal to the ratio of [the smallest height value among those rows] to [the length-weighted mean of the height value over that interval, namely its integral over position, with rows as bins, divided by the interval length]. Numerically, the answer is 0.942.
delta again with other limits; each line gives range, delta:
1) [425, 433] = 0.879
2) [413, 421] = 0.887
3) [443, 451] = 0.979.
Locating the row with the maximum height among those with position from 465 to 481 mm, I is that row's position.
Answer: 478.0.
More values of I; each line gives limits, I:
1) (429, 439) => 438.0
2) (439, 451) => 448.0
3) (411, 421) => 412.0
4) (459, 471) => 464.0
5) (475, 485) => 478.0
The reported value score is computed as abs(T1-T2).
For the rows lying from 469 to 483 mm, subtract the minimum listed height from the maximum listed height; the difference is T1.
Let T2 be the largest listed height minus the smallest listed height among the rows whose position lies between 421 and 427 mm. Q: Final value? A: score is 17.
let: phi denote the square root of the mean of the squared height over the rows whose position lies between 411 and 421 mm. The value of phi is 181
